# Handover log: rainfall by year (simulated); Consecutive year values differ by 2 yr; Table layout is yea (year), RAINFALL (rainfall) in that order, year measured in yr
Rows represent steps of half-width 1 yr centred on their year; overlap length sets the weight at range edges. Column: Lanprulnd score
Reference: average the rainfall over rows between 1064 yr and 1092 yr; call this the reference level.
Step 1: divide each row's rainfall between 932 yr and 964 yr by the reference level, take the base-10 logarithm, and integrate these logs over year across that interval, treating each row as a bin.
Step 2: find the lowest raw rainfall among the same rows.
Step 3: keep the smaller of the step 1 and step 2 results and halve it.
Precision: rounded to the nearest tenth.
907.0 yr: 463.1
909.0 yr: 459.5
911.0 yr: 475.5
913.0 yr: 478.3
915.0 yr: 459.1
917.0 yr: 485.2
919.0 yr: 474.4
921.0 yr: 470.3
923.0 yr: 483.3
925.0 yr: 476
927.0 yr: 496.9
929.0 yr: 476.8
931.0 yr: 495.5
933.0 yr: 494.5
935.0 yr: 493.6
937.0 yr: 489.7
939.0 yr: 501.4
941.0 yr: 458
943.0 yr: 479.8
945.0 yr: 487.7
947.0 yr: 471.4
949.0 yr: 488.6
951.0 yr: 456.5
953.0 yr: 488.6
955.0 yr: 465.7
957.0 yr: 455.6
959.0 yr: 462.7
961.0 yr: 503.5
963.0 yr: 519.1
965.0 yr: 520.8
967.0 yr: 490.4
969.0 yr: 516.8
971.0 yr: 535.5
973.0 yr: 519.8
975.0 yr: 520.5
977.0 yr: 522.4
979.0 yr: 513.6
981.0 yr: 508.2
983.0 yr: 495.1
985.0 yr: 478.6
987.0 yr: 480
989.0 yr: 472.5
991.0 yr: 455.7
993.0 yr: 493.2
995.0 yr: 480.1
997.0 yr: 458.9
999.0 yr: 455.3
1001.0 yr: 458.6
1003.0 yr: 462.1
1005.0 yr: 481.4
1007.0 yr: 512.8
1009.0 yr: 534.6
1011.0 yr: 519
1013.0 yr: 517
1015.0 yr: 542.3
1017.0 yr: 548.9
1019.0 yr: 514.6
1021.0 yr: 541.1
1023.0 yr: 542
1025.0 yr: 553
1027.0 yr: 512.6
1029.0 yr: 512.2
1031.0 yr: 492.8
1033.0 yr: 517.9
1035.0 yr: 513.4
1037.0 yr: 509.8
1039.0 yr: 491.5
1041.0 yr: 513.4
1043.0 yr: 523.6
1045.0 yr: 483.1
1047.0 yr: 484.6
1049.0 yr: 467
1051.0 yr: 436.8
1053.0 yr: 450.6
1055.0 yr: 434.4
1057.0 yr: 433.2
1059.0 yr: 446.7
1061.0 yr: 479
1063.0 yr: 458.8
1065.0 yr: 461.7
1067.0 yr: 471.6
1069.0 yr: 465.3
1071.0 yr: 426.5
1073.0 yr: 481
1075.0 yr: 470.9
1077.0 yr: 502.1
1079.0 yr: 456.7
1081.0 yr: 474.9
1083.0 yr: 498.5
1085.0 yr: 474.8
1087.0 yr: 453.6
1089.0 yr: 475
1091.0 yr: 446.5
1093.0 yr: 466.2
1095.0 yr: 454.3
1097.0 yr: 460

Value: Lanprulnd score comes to 0.2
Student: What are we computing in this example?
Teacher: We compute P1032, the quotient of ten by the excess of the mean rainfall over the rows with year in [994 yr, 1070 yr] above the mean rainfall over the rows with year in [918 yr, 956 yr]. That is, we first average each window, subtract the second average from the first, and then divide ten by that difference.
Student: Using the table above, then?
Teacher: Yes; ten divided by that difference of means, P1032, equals 1.0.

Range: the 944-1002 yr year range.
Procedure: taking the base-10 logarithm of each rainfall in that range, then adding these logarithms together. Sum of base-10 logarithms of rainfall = 78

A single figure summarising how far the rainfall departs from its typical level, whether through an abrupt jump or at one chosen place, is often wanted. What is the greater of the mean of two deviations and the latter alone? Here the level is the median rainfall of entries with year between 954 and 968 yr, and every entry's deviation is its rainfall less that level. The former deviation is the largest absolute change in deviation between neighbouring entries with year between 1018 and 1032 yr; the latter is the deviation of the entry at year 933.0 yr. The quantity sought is 22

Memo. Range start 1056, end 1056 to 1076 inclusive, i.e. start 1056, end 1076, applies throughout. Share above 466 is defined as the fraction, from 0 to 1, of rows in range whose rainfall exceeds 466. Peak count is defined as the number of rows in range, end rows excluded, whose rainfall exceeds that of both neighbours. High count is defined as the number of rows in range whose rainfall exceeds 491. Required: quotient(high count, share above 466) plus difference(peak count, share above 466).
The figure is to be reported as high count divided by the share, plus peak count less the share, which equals 2.6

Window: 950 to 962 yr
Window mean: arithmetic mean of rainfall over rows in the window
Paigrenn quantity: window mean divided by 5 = 94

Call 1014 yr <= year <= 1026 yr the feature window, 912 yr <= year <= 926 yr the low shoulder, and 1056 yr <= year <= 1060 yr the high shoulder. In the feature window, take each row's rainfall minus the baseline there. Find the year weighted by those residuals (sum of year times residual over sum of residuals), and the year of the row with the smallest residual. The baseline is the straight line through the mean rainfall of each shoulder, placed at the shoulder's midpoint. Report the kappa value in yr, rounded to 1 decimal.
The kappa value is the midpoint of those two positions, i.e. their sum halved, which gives 1019.6 yr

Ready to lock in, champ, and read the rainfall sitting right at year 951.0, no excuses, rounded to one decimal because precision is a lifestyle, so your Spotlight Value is 456.5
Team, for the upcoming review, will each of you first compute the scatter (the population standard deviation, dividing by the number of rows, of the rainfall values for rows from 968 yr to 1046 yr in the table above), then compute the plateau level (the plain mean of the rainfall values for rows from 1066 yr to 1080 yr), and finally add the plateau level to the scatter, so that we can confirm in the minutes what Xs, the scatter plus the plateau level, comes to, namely 495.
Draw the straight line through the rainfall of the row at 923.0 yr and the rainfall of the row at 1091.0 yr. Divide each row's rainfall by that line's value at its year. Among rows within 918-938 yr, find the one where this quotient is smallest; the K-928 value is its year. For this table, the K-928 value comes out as 921.0 yr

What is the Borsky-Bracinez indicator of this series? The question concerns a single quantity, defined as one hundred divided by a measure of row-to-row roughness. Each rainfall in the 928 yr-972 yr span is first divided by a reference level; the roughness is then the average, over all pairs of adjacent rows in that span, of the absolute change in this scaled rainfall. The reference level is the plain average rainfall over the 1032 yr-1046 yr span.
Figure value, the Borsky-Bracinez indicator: 2800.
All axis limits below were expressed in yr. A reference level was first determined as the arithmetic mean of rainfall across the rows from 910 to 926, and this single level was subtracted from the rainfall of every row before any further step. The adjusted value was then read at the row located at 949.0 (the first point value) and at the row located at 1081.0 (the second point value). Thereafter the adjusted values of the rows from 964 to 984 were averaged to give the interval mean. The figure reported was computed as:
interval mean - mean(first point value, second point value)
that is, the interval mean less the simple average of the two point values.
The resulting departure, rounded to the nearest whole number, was 33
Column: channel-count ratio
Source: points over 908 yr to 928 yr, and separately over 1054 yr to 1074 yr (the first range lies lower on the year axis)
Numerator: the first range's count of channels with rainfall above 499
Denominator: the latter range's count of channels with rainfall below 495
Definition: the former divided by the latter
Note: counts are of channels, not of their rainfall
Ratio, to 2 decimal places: 0.00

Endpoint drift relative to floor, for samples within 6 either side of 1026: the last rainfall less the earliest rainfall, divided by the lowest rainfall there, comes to -0.10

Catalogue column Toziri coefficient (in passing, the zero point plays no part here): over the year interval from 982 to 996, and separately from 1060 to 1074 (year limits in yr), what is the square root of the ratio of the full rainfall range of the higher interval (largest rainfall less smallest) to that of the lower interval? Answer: 1.18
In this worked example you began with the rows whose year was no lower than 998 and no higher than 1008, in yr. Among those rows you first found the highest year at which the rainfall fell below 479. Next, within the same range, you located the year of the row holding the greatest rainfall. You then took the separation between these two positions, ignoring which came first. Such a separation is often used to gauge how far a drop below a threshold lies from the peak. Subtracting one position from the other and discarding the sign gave 4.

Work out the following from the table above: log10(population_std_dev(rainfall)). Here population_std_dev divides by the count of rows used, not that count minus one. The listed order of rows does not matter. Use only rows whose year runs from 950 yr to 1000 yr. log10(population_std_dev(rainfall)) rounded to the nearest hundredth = 1.41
